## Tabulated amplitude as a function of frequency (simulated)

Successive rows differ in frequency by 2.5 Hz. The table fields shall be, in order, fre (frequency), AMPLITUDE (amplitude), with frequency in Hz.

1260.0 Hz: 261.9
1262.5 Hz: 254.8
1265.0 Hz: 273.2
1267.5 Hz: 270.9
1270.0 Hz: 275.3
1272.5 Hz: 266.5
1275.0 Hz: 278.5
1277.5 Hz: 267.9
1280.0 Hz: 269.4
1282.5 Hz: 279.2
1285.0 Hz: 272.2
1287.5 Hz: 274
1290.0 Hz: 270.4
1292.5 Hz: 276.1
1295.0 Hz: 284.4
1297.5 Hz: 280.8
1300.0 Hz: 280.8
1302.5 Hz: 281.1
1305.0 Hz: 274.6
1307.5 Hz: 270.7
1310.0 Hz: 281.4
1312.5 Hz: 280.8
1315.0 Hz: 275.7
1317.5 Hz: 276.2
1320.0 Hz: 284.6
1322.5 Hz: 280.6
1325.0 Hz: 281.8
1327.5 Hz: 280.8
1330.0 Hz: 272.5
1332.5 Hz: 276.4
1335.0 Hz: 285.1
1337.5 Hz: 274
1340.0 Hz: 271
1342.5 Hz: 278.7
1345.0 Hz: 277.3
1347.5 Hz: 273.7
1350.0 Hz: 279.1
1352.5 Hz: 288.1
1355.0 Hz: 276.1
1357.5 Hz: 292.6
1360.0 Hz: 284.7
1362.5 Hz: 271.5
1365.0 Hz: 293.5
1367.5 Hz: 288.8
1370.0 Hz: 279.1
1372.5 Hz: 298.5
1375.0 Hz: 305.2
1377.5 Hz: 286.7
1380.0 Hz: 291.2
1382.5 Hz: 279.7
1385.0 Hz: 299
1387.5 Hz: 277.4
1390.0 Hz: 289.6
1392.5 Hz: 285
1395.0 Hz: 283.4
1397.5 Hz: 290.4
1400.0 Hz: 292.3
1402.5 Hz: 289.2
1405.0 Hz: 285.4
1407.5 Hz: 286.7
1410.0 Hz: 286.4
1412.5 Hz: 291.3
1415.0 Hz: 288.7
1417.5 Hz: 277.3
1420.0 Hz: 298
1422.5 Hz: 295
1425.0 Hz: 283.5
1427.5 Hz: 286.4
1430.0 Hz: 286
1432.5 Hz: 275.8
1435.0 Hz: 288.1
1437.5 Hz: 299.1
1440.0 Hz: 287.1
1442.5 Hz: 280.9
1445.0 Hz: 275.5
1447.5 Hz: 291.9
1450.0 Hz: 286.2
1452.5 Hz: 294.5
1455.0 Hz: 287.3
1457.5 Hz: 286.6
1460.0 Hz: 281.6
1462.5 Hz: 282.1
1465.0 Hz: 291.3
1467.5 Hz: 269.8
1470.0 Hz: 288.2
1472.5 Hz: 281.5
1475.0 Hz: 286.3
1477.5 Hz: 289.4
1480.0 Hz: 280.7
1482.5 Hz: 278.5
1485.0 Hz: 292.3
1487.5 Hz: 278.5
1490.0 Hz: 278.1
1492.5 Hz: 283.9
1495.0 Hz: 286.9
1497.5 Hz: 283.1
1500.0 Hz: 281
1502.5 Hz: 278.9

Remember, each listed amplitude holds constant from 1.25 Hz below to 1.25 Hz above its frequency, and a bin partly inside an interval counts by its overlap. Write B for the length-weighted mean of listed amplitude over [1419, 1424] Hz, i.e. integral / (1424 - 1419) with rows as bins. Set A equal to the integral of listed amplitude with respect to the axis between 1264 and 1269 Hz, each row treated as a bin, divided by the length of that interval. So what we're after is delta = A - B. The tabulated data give -24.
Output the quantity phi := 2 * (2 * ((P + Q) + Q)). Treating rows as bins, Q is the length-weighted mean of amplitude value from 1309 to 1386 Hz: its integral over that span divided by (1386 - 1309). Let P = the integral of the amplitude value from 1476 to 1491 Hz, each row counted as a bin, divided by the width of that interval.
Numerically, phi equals 3394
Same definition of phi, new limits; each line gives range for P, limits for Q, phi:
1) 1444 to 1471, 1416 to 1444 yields 3436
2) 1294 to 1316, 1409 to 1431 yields 3420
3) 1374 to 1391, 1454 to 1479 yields 3433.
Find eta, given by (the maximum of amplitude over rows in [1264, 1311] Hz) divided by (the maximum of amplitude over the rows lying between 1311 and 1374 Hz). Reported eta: 0.95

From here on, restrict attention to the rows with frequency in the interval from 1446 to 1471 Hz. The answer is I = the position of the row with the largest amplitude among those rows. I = 1452.5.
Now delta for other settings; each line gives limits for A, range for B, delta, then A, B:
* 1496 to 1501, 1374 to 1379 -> -13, 282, 295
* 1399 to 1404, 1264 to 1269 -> 18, 290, 272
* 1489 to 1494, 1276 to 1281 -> 12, 281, 269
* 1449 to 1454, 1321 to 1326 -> 9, 290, 281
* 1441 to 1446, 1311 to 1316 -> 0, 279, 279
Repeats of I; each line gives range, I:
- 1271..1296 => 1295.0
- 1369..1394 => 1375.0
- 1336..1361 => 1357.5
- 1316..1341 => 1335.0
